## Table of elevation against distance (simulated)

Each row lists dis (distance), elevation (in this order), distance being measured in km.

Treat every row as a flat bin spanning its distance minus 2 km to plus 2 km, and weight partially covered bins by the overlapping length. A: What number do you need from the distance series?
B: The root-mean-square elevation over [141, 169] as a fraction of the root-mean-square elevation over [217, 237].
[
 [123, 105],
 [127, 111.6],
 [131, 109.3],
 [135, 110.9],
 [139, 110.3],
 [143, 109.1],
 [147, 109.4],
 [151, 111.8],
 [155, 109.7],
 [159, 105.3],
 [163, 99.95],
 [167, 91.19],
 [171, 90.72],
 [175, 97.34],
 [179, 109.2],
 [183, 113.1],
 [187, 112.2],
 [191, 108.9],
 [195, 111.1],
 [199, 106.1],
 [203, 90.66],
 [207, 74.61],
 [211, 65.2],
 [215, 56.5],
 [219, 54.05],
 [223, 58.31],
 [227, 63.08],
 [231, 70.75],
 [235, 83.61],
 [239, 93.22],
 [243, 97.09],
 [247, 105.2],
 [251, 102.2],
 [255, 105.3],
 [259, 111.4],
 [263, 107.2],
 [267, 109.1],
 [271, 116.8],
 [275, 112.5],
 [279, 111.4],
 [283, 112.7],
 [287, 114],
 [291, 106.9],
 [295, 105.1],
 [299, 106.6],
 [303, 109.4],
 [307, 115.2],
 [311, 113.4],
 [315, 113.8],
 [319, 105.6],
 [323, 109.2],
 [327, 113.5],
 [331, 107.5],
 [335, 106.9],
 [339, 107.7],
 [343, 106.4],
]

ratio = 1.6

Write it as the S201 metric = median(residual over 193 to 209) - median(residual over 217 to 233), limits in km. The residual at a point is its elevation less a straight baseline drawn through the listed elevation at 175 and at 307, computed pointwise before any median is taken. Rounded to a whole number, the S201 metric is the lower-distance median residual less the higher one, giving 41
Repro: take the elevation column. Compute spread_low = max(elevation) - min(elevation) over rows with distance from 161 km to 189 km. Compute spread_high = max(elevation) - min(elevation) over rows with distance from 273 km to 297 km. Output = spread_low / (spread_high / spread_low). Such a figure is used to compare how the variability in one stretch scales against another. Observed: 56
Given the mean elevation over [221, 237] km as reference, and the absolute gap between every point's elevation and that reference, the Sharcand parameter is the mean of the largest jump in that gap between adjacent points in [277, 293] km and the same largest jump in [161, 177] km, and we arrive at 7.9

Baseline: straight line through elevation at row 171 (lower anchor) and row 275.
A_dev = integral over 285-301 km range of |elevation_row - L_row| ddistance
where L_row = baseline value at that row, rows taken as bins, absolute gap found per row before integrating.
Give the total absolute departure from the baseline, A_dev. 130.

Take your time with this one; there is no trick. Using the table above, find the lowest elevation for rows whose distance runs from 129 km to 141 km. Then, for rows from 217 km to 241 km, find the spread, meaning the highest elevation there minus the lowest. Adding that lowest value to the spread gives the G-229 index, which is 148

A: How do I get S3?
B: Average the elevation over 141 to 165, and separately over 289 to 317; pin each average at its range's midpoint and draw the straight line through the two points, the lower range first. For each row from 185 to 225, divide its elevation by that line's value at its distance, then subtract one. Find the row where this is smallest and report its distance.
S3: 219 km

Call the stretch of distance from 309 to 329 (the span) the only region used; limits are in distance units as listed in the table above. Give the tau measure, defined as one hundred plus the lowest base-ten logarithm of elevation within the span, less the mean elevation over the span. -9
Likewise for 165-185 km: 2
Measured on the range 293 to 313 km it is -8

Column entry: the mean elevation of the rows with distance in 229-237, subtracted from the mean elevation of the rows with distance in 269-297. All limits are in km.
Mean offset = 34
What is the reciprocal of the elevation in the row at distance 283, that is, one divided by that 0.0089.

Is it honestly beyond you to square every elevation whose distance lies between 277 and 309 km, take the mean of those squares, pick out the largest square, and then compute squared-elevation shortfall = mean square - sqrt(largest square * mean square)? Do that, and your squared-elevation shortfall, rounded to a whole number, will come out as -549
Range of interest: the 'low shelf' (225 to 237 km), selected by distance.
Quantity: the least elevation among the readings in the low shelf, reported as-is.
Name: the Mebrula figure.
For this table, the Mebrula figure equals 63.08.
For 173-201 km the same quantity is 97.34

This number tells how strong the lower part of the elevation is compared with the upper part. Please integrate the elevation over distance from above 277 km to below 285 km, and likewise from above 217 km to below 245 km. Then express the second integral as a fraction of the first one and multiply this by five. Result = 11.6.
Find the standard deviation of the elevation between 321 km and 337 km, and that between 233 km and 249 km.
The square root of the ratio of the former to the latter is 0.58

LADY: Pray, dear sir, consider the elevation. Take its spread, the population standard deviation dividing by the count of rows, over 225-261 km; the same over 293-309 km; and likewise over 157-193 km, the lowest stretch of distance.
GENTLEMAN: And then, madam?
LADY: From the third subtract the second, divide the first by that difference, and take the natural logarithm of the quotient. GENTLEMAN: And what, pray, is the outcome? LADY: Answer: 1.3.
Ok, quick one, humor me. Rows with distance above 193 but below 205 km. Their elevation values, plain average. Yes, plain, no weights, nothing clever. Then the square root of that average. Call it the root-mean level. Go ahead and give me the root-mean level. 10.1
